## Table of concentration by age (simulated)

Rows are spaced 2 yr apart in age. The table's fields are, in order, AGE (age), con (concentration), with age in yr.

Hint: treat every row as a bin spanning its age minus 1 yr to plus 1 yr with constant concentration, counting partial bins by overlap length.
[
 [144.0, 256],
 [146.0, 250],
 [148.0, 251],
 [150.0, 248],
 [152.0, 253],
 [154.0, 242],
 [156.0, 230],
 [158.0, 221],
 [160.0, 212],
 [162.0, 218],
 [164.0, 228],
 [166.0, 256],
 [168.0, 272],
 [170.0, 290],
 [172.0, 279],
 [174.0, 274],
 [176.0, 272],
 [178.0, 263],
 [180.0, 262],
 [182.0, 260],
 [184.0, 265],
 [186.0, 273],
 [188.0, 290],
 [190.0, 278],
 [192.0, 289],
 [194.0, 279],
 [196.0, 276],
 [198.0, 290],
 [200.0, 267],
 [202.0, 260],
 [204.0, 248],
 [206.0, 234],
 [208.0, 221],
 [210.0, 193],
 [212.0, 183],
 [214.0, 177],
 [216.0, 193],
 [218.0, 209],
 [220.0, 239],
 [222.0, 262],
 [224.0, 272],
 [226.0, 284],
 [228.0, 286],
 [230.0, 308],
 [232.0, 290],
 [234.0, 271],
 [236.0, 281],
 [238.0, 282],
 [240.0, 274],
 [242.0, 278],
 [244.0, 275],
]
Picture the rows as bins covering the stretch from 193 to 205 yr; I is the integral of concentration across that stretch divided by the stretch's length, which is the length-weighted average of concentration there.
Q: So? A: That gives 270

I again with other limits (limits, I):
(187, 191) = 284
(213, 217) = 185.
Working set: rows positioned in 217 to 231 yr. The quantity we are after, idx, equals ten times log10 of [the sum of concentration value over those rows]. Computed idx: 32.7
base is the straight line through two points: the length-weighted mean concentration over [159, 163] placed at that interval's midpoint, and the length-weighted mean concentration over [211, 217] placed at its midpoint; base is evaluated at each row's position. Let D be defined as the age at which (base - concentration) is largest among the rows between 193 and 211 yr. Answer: 210.0 yr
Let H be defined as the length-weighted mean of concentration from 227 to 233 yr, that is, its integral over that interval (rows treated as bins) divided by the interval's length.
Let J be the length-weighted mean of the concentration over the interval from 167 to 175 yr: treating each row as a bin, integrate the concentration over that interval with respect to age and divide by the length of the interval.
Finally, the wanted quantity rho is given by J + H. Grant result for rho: 573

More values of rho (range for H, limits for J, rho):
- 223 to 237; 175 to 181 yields 550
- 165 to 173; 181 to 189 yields 546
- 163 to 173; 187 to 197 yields 547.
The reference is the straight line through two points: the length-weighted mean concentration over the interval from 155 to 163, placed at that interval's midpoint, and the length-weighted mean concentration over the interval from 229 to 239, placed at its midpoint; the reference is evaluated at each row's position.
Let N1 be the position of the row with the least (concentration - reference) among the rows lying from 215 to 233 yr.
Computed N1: 216.0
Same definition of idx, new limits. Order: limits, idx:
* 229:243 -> 33.0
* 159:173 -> 32.4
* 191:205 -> 32.8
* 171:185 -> 32.7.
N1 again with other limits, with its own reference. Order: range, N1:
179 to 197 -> 182.0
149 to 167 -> 160.0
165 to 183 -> 182.0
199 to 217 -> 214.0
